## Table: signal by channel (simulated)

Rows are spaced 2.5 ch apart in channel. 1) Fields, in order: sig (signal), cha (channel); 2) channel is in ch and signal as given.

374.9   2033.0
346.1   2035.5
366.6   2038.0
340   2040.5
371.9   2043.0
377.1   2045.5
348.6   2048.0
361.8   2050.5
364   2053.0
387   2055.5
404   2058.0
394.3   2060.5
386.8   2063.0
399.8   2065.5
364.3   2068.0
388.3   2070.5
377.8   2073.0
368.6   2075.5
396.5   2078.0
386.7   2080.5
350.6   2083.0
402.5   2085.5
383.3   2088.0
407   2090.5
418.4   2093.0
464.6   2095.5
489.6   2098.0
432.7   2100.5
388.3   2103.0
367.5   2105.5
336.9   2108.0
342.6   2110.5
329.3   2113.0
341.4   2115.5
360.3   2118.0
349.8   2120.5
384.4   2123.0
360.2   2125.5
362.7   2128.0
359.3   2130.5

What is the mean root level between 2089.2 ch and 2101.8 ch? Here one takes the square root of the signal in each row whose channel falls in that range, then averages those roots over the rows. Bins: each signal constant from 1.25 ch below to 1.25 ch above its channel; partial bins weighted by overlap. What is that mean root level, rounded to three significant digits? 21.0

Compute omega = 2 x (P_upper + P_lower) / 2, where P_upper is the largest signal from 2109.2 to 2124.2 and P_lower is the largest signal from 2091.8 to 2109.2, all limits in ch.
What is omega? 874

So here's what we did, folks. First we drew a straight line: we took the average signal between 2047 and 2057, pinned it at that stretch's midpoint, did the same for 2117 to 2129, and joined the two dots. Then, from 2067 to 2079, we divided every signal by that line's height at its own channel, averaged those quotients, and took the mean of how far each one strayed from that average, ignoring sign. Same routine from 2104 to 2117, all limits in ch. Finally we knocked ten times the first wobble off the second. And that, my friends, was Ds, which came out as -0.27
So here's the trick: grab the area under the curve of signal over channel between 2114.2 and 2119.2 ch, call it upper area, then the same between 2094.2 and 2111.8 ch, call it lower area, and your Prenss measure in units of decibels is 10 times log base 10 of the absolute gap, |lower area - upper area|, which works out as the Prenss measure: 37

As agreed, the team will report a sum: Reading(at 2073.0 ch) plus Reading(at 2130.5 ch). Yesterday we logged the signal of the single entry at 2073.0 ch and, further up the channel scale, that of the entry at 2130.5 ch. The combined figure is 737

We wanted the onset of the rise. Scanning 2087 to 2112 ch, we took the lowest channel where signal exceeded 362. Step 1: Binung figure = 2088.0 ch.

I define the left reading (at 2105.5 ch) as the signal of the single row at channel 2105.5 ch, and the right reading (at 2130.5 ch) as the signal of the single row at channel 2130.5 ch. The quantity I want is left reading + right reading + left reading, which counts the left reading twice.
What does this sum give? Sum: 1094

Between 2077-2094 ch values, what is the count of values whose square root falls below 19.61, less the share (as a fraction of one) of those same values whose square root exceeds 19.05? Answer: 1.1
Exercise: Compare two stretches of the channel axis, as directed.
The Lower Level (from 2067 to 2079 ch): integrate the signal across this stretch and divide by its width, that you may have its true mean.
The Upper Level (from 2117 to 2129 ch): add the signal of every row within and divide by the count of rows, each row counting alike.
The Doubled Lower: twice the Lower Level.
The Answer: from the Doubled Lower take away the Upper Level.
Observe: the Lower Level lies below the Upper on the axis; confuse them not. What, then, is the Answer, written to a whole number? 395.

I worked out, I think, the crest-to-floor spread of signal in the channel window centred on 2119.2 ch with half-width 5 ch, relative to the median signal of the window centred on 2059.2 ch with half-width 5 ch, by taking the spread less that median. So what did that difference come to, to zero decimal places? -348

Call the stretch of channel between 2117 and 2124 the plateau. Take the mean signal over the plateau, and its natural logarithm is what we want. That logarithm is 5.90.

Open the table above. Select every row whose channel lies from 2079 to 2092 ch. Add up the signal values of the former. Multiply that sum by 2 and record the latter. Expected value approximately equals 3860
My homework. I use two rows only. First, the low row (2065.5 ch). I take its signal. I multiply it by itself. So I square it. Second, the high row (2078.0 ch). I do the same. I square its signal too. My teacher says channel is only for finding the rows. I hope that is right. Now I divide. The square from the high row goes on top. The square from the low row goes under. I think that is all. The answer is 0.98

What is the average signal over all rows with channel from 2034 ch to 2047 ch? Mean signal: 360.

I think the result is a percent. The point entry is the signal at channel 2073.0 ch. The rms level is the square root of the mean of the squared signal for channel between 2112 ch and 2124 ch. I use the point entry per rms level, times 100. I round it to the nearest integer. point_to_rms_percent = 107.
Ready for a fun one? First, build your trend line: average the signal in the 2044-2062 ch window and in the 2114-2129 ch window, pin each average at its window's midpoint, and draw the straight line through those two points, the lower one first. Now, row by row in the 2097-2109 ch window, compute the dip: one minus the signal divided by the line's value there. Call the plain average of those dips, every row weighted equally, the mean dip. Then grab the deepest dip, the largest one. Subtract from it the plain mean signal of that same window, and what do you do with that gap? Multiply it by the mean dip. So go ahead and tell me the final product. 43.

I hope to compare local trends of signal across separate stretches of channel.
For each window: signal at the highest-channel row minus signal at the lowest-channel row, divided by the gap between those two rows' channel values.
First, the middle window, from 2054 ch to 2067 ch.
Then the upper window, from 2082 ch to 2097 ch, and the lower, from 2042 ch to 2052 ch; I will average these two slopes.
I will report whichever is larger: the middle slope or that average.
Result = 3.9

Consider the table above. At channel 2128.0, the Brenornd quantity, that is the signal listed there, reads 362.7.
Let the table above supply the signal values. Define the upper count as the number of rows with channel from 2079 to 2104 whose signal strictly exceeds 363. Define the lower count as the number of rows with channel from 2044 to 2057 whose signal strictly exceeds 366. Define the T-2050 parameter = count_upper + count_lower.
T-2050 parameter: 11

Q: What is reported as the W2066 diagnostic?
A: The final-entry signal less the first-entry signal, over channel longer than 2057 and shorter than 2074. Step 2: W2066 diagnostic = -26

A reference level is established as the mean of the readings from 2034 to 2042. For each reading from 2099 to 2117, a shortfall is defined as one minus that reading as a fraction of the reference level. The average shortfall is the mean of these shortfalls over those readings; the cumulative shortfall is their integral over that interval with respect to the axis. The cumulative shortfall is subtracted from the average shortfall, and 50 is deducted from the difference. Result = -49.4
